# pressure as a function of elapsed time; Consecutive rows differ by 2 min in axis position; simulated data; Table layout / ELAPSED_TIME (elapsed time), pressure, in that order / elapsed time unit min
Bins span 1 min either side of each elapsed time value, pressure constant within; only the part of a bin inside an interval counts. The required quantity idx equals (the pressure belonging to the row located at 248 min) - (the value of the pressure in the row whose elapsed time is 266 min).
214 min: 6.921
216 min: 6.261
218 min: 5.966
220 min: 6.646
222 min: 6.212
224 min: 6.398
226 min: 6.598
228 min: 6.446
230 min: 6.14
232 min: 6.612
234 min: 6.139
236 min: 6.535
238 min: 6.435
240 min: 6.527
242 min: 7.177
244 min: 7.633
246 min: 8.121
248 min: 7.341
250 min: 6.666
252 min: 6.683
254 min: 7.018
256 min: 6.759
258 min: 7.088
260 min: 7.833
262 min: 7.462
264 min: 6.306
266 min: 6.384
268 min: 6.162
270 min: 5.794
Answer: 1.0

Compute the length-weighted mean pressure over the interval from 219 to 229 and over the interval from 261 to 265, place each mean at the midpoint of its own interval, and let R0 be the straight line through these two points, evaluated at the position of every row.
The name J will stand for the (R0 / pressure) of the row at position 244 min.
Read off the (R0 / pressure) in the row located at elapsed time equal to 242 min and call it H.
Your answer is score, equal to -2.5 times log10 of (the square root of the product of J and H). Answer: 0.11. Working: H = 0.93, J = 0.87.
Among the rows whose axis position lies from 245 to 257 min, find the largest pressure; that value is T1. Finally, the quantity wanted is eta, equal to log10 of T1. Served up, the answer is 0.910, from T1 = 8.121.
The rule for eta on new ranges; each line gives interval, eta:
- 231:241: 0.820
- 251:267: 0.894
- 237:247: 0.910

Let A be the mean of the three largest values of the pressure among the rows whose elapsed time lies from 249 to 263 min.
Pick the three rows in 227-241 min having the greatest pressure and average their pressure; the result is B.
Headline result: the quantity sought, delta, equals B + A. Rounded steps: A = 7.46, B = 6.6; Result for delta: 14.02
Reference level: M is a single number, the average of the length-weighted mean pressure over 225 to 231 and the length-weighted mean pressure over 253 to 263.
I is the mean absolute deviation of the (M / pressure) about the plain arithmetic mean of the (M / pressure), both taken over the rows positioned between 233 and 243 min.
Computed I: 0.04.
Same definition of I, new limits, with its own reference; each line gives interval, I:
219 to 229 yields 0.02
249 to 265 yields 0.05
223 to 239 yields 0.02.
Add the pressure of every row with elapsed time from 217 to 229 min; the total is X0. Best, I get 38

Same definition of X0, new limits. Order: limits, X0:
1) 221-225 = 13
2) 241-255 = 51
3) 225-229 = 13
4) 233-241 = 26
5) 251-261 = 35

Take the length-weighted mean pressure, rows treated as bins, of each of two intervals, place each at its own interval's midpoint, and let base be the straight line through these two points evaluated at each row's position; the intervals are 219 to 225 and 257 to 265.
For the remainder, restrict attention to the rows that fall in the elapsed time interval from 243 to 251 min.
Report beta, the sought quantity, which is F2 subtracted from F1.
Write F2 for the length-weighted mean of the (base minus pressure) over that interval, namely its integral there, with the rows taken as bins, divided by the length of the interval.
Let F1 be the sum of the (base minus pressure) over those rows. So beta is -1.6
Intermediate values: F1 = -2.2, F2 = -0.5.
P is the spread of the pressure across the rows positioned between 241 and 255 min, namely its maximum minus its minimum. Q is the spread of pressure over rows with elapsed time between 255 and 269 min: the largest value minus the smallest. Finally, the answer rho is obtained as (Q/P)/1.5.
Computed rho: 0.8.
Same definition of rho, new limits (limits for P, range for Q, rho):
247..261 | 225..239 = 0.3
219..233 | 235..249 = 2.2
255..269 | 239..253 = 0.6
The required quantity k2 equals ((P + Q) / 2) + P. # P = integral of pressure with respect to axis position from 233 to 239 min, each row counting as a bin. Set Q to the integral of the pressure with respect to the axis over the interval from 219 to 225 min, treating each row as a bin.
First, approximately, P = 38.2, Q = 39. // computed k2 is 77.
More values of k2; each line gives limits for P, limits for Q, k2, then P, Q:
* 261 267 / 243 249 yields 84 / 40.3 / 46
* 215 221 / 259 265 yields 78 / 37.7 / 43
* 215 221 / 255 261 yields 78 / 37.7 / 43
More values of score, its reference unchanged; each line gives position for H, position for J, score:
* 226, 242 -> 0.05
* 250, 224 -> -0.01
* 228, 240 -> -0.01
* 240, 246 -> 0.10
